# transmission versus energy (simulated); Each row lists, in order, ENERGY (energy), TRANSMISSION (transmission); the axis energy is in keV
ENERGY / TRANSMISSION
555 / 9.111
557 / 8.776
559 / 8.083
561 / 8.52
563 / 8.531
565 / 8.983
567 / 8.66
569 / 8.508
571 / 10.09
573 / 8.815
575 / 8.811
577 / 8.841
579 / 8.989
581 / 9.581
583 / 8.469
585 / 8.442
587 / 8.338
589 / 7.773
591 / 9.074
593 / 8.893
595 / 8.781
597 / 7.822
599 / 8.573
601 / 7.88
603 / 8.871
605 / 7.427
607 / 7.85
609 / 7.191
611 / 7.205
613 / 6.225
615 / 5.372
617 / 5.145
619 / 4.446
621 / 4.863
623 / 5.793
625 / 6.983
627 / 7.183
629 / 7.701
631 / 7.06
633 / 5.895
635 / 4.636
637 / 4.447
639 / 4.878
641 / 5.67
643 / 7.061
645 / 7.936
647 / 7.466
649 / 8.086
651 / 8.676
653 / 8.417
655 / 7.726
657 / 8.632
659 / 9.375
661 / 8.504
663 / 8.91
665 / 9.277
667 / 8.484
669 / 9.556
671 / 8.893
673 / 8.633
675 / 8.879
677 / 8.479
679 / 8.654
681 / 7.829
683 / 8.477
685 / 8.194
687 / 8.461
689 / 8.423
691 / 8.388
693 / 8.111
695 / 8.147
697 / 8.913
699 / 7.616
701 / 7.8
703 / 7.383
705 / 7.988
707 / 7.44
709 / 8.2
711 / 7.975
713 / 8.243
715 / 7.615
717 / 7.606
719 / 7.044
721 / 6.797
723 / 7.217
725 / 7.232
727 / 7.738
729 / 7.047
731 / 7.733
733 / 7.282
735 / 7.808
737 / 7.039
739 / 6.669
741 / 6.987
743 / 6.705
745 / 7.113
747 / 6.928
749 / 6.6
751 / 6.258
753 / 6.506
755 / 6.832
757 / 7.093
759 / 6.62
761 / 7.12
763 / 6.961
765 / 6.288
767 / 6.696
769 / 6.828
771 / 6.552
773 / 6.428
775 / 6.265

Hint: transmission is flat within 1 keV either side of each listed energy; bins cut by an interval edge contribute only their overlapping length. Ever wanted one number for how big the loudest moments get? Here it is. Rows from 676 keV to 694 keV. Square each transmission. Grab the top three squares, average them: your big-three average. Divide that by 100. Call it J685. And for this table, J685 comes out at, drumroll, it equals 0.73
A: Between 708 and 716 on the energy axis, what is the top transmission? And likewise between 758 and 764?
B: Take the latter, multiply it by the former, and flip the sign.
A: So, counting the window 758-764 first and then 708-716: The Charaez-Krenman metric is -58.7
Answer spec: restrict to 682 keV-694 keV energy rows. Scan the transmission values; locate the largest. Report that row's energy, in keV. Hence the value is 683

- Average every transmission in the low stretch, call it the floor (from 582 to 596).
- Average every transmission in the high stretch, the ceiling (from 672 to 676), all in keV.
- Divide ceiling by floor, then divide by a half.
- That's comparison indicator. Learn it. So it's 2.05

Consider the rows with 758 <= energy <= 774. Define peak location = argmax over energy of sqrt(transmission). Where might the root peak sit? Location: 761 keV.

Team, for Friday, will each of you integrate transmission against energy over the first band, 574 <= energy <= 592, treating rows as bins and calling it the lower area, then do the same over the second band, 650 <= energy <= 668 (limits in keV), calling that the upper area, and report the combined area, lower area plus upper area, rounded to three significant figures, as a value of 313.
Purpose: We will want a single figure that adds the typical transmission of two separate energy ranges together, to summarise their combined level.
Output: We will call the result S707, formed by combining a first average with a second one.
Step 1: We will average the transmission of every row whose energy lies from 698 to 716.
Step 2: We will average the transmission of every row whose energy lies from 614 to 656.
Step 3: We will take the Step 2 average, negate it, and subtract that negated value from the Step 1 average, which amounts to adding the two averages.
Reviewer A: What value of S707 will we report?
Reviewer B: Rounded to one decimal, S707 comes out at 14.3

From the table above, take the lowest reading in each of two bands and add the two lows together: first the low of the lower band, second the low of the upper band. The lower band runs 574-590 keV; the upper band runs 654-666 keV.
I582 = 15.5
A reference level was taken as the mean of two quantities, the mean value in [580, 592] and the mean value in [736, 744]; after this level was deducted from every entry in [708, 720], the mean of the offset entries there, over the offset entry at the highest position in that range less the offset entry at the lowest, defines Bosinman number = 0.0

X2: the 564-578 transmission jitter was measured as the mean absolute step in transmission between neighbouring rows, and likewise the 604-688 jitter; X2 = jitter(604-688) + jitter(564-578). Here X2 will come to 1.18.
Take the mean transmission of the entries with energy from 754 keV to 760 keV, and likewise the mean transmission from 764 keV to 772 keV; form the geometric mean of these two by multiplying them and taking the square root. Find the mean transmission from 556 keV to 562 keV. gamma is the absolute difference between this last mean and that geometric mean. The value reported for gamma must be 1.7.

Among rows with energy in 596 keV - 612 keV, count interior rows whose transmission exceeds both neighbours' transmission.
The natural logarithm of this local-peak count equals 1.1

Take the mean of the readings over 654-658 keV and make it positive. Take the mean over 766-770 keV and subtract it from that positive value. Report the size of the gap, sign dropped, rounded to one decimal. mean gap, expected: 1.4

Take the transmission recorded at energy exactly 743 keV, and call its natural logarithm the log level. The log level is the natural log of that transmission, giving 1.90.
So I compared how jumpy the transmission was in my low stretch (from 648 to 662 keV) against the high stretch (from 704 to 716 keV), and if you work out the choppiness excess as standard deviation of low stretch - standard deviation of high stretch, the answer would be 0.2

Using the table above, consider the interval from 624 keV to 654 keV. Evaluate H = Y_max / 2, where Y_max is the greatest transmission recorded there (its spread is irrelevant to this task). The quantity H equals 4.3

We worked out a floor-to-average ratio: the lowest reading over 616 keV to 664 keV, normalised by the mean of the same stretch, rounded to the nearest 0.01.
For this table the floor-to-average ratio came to 0.64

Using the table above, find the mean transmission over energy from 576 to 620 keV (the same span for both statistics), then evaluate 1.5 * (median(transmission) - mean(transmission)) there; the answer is 0.49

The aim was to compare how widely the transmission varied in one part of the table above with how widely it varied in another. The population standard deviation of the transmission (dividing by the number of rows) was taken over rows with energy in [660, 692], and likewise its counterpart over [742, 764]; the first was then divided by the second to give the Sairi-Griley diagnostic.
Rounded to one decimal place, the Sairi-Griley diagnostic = 1.5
